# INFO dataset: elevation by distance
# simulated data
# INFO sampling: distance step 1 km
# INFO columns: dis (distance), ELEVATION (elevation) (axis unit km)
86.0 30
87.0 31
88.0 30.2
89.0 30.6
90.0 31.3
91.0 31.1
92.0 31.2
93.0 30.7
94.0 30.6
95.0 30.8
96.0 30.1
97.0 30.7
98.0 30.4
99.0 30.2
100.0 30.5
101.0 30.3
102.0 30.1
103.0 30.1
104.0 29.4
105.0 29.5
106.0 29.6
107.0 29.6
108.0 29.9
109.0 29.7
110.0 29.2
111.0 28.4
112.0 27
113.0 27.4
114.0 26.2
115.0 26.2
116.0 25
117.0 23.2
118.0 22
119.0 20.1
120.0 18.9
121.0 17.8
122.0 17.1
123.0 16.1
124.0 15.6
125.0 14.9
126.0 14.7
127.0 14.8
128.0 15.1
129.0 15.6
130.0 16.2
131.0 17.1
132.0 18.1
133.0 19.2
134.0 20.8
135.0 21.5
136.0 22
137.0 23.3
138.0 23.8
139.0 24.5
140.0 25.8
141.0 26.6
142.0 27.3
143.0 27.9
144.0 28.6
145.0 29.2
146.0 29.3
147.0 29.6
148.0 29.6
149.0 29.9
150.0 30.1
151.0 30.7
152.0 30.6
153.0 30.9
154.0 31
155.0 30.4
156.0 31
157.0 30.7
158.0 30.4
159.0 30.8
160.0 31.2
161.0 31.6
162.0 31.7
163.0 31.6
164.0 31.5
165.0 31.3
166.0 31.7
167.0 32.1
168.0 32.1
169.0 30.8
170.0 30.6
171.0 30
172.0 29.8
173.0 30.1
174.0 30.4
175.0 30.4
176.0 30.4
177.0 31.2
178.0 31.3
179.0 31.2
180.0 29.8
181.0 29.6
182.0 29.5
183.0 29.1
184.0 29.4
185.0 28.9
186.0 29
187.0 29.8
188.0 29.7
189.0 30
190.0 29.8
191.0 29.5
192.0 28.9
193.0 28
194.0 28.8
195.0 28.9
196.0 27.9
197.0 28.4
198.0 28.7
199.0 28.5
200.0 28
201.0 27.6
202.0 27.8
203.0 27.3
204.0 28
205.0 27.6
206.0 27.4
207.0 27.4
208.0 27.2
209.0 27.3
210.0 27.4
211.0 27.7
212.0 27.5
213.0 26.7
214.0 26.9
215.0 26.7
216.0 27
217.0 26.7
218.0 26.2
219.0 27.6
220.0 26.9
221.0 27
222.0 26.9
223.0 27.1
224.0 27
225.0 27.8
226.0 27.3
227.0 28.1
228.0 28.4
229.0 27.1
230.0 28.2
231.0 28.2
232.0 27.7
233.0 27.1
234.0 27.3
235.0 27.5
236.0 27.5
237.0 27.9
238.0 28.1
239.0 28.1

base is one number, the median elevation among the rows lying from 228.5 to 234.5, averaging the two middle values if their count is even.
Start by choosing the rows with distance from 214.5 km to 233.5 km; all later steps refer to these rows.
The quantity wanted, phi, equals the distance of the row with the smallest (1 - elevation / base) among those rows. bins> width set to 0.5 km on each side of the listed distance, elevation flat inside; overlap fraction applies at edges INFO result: 228.0 km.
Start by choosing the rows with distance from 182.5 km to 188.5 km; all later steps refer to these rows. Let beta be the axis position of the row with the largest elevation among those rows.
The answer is 187.0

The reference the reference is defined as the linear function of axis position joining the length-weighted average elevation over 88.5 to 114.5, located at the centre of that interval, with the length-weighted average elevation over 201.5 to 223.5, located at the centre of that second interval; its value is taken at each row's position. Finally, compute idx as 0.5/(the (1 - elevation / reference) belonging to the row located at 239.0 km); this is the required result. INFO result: -9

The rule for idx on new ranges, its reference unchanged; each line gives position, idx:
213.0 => 28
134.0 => 2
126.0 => 1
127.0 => 1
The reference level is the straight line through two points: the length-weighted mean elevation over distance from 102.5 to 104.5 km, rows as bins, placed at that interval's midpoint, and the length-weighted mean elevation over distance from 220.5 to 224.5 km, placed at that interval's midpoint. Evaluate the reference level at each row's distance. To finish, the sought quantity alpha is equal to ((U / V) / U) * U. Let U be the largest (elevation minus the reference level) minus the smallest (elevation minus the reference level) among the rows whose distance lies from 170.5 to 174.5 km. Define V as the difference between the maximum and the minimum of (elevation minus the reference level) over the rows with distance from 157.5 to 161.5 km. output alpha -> 0.5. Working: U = 0.6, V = 1.3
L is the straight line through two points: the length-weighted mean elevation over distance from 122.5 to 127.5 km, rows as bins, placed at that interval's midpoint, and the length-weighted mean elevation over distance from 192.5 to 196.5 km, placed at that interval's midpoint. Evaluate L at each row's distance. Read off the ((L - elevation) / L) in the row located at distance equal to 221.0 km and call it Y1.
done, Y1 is 0.19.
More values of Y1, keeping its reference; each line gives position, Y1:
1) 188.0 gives -0.09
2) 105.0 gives -1.58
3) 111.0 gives -1.26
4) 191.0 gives -0.06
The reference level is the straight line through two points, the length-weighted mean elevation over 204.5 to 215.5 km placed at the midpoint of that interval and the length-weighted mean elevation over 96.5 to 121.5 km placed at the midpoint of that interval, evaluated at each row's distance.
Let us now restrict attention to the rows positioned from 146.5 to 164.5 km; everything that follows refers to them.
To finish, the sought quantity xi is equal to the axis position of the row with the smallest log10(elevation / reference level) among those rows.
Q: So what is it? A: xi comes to 147.0 km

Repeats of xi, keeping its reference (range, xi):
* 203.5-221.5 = 218.0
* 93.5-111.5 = 111.0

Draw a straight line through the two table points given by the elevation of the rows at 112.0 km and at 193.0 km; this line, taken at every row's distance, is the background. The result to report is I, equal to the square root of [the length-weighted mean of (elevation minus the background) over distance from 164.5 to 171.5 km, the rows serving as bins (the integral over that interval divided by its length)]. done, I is 1.88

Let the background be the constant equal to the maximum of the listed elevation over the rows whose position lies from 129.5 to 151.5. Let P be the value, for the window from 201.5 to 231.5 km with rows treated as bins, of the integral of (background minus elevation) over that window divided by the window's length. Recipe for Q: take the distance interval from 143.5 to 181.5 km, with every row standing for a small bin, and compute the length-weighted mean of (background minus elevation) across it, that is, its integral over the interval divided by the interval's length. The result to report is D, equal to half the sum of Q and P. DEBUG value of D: 2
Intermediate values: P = 3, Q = 0.1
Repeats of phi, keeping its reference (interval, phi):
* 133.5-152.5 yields 151.0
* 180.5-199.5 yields 189.0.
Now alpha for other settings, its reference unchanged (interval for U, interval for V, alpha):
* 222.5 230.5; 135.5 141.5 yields 0.3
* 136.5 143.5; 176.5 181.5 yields 2.9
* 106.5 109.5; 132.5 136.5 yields 0.1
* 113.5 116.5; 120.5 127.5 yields 0.4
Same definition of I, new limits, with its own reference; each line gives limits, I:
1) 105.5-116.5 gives 1.02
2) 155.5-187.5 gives 1.69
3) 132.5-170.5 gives 1.11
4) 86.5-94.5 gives 2.03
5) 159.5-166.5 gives 1.97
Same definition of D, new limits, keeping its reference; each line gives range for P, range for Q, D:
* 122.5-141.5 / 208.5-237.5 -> 7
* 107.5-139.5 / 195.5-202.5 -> 6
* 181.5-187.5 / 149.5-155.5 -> 1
